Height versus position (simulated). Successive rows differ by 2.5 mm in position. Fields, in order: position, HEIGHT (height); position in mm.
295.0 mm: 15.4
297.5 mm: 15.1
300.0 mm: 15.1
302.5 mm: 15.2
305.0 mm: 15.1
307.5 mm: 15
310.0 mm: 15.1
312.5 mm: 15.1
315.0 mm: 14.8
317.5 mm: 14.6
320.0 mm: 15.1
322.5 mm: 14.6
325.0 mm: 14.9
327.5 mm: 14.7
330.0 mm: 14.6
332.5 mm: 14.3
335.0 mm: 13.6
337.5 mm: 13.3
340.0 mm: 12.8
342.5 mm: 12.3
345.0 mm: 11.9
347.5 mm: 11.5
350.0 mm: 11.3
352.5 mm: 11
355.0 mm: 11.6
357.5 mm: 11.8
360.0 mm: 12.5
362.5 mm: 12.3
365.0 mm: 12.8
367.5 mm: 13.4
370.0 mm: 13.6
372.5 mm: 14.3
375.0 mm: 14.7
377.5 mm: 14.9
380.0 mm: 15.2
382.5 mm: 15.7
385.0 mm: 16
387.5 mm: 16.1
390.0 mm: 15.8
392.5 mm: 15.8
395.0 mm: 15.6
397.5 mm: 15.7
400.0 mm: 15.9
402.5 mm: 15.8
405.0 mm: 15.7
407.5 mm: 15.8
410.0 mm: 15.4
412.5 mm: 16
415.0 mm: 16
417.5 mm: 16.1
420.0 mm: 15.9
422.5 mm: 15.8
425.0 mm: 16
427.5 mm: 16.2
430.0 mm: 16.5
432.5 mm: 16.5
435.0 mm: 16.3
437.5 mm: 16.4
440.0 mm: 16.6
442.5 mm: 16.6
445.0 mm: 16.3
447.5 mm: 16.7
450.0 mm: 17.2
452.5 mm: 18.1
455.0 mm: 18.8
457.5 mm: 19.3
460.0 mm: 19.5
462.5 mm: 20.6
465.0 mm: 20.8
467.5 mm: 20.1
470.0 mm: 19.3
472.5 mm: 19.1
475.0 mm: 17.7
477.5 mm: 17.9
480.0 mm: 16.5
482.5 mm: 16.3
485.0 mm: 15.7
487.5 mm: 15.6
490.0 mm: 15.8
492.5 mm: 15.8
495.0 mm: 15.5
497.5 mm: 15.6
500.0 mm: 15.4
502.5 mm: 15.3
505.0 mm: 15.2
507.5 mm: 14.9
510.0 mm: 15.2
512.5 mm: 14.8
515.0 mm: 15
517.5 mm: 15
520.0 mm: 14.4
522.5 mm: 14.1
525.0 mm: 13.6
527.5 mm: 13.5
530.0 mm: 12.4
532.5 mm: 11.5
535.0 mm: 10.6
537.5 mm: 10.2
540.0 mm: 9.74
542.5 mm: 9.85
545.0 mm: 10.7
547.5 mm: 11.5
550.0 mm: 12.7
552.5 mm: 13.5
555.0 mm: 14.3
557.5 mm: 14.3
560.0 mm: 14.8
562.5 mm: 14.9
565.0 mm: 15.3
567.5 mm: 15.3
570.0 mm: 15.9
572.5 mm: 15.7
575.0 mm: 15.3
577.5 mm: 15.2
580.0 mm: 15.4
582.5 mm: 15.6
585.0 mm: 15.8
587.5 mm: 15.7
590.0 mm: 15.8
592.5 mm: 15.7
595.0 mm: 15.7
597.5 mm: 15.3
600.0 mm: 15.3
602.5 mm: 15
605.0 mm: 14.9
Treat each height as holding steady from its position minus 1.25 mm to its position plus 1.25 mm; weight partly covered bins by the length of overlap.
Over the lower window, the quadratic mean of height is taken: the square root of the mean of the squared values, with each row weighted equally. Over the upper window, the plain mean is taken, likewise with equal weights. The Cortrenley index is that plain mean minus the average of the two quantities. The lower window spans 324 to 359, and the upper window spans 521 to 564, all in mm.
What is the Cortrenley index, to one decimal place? -0.2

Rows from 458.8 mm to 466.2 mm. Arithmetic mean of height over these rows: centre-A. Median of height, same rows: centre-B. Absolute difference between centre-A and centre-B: 0.30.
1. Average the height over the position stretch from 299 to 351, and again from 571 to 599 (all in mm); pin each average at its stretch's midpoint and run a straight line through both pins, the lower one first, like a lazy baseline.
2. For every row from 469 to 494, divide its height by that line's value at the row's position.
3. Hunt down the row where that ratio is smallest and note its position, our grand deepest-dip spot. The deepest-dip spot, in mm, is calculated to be 487.5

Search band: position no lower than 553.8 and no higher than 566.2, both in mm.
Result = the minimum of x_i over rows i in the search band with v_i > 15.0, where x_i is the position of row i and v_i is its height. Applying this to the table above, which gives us 565.0 mm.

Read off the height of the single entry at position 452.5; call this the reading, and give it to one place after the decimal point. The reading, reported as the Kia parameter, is 18.1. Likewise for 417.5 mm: 16.1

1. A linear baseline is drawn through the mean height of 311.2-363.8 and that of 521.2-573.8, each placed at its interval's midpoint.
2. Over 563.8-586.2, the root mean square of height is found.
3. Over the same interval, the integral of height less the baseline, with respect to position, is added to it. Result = 71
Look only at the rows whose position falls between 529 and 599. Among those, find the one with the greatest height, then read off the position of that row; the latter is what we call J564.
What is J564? 570.0 mm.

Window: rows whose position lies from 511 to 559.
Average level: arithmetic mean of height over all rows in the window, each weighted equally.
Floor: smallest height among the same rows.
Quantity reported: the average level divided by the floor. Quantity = 1.31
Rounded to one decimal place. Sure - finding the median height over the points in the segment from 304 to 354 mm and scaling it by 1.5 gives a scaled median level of 21.9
